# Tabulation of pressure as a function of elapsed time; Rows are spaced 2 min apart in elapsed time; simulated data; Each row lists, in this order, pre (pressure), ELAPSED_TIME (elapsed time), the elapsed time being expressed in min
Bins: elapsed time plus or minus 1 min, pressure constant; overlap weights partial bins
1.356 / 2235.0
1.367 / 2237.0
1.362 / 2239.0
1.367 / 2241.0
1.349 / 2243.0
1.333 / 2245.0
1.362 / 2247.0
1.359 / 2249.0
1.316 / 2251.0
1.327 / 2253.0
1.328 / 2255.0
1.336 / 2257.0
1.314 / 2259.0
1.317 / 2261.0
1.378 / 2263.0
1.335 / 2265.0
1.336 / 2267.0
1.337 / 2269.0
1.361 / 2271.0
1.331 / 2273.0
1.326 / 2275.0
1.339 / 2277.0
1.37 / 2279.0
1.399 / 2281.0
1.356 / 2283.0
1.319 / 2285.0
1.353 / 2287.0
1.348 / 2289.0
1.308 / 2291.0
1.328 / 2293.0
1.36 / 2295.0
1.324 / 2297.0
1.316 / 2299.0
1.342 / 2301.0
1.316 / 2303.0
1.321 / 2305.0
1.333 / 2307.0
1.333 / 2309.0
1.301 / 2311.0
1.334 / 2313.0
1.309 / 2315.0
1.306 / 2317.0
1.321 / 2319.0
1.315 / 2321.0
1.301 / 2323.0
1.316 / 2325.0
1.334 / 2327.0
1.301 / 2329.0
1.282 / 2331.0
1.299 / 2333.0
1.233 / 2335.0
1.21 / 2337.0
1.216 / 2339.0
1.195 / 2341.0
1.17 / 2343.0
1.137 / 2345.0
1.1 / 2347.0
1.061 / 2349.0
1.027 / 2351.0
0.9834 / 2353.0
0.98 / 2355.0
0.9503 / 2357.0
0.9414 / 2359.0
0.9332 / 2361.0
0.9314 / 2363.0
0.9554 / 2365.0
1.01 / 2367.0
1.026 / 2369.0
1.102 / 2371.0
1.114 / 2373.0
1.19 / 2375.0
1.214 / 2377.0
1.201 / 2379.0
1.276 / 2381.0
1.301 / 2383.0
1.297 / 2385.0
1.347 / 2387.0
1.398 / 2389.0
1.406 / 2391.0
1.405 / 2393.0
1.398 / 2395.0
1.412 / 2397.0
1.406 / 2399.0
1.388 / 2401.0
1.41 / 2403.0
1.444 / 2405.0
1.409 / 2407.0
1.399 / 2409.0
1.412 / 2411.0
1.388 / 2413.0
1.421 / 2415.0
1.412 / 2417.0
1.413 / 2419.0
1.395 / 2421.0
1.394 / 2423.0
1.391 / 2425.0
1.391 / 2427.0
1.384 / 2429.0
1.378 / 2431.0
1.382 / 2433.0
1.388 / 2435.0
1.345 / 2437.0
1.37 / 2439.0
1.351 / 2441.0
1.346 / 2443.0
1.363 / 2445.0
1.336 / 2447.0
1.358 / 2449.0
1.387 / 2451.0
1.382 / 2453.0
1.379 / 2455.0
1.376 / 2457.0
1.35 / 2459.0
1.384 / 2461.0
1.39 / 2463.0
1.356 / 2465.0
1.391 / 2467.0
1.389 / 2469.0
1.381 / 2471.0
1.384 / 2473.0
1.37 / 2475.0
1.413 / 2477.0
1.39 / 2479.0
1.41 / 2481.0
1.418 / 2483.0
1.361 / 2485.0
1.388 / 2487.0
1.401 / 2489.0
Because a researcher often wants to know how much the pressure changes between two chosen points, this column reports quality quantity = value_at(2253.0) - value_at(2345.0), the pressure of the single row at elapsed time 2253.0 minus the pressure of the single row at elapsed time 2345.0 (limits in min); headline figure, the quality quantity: 0.19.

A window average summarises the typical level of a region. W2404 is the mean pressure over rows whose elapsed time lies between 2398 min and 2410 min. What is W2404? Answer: 1.41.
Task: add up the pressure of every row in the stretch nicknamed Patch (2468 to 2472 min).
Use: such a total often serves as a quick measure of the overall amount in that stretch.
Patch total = 2.77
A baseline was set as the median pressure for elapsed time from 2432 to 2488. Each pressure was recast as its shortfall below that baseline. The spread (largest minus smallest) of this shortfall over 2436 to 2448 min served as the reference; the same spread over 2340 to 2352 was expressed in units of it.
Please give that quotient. 4.9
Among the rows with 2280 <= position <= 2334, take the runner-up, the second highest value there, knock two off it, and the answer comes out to -0.64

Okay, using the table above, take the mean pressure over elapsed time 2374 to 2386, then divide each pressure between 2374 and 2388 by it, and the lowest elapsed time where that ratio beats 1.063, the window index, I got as 2387.0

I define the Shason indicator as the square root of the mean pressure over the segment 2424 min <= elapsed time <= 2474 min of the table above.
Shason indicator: 1.17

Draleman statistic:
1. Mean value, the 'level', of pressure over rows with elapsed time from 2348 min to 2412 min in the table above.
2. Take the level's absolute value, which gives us 1.21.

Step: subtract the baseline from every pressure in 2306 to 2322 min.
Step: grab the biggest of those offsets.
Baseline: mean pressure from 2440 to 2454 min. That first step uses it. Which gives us -0.03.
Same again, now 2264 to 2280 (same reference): 0.01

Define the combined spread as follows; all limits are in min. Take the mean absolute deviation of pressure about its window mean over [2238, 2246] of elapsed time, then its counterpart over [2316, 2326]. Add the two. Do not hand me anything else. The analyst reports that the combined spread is 0.018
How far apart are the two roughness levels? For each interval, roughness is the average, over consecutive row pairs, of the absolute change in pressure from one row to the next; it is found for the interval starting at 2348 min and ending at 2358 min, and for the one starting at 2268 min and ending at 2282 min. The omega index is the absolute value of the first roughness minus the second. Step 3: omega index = 0.0057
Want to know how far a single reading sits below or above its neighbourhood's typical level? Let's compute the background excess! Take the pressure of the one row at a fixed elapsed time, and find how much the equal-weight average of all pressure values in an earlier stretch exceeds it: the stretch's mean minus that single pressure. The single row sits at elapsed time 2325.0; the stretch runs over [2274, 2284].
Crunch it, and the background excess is 0.04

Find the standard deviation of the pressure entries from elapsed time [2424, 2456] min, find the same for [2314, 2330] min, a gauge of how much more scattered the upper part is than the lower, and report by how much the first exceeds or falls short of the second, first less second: 0.007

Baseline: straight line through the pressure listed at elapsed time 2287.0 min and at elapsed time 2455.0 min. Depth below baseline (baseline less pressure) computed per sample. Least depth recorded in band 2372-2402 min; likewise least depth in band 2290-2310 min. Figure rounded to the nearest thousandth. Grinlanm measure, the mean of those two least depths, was -0.024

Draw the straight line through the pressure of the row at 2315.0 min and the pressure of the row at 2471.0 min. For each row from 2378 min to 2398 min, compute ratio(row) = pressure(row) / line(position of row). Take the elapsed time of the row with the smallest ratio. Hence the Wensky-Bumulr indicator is 2379.0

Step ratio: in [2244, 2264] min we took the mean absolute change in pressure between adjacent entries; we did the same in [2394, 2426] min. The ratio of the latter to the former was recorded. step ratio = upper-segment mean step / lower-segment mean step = 0.80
